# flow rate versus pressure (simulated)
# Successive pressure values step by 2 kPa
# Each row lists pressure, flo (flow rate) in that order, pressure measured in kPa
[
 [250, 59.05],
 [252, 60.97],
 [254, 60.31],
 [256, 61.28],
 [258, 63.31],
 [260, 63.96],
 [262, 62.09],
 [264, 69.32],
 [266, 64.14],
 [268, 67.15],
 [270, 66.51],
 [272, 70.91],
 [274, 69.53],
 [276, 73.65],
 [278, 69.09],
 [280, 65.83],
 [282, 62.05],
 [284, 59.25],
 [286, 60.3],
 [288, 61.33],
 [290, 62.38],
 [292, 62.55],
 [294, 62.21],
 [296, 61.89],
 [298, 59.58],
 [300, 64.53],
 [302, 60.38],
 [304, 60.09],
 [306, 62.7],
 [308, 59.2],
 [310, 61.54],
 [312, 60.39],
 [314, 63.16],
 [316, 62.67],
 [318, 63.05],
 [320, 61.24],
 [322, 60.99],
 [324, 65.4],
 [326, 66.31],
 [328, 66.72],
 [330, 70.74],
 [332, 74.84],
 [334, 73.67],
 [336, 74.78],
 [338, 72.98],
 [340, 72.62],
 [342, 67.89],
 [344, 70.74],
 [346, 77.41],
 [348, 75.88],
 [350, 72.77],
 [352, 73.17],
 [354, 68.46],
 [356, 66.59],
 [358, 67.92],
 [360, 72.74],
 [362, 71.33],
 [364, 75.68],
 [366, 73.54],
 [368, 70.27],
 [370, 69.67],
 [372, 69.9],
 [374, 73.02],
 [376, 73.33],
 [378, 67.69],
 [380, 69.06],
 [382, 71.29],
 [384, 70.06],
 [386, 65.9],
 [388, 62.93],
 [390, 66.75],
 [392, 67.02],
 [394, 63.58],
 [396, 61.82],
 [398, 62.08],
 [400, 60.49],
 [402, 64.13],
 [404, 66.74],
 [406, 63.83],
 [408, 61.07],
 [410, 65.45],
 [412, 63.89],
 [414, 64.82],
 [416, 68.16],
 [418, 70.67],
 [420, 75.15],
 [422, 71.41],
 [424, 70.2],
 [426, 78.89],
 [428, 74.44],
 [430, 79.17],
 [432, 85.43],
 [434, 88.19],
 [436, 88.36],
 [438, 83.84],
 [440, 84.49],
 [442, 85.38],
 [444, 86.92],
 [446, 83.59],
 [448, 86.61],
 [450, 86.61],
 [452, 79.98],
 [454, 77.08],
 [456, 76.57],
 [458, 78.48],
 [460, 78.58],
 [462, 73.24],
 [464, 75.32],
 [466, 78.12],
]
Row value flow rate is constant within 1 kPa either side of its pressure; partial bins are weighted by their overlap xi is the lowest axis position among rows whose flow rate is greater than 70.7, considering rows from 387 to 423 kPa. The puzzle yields 420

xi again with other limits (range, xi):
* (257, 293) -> 272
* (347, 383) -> 348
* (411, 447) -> 420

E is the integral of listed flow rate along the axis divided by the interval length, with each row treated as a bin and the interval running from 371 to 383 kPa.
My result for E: 71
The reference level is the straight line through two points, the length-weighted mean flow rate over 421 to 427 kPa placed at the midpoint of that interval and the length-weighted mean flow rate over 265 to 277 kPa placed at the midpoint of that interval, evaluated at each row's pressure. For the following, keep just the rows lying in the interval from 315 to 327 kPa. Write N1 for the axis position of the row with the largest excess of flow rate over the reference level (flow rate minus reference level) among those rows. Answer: 326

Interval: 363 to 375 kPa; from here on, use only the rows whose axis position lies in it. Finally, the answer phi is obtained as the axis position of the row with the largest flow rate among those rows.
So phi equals 364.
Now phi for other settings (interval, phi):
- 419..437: 436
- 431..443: 436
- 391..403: 392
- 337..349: 346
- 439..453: 444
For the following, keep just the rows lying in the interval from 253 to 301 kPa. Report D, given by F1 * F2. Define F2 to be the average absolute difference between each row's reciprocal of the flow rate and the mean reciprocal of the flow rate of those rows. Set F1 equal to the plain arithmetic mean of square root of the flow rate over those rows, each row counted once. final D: 0.0059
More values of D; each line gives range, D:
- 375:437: 0.0095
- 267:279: 0.0032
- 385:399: 0.0037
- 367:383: 0.0025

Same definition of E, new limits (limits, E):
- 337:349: 73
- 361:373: 72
